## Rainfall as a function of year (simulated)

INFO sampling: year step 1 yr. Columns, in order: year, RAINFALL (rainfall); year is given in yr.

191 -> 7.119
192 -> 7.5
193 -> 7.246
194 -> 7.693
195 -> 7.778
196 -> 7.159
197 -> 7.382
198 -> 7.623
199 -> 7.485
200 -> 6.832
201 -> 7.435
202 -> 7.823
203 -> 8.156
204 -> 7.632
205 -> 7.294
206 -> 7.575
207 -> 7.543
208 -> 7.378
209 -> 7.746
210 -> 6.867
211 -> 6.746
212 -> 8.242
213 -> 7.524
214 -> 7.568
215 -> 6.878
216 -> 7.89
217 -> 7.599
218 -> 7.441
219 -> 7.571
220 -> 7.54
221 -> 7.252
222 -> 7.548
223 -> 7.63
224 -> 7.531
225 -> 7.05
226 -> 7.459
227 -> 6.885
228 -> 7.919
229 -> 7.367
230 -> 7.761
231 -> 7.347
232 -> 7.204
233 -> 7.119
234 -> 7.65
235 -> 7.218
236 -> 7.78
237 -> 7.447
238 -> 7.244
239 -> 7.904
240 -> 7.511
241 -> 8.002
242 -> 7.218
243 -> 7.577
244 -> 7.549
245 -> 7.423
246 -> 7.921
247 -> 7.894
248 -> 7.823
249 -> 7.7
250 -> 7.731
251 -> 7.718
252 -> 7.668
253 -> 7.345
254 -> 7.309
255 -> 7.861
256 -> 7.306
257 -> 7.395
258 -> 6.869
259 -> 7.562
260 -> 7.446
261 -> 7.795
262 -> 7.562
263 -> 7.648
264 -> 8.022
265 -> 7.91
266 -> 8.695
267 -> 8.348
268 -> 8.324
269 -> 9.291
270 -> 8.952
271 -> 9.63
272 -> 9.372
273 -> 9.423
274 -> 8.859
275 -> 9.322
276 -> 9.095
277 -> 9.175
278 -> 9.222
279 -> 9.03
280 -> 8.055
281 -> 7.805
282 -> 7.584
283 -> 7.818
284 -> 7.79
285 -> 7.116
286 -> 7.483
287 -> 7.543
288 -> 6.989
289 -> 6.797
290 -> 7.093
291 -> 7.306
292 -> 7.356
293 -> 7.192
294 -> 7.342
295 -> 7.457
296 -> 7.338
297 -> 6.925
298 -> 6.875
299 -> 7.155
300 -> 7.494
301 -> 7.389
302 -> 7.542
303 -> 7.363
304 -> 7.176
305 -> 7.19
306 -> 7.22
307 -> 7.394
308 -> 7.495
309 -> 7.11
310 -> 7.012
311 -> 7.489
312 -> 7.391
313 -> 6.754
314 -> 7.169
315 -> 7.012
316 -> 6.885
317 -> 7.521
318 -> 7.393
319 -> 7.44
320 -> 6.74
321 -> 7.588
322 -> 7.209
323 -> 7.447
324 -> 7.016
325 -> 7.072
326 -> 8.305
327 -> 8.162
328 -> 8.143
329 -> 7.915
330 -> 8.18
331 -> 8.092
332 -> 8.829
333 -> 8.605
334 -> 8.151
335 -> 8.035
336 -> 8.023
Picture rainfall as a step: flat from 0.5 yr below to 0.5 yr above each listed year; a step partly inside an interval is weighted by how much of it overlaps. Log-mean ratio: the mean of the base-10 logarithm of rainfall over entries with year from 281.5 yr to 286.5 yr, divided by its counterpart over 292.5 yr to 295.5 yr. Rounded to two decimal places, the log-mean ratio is 1.02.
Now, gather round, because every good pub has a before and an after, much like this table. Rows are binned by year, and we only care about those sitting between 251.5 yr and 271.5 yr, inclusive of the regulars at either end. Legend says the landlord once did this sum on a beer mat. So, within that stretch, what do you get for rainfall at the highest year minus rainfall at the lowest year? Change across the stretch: 2.0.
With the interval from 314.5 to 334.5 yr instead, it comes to 1.1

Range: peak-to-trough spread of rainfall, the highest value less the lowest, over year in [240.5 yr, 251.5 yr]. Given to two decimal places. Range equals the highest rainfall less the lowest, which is 0.78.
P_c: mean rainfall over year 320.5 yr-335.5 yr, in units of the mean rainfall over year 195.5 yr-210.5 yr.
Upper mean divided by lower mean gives 1.06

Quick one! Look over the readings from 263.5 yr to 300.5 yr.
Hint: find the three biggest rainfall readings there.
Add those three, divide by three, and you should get 9.5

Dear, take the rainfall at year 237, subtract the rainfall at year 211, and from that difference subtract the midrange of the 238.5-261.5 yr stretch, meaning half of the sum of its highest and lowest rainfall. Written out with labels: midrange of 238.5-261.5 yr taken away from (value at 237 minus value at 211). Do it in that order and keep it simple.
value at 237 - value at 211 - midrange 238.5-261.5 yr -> -6.7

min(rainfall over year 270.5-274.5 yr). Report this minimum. 8.859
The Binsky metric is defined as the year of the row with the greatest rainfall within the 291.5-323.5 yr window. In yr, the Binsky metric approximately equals 321 yr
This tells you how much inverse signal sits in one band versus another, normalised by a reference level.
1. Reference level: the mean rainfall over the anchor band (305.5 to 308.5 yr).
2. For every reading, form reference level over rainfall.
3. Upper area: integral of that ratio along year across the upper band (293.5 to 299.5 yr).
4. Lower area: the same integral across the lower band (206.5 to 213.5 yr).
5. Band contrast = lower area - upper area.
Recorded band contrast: 0.80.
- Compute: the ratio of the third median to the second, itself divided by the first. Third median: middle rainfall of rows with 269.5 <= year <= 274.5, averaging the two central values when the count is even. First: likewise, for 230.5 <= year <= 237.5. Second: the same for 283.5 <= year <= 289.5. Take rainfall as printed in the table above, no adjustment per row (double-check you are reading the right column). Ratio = 0.175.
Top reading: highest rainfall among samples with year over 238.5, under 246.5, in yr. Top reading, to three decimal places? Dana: 8.002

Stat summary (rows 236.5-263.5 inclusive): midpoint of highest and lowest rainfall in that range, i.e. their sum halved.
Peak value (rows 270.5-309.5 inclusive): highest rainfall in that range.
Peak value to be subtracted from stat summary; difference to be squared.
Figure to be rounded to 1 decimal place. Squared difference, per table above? 4.8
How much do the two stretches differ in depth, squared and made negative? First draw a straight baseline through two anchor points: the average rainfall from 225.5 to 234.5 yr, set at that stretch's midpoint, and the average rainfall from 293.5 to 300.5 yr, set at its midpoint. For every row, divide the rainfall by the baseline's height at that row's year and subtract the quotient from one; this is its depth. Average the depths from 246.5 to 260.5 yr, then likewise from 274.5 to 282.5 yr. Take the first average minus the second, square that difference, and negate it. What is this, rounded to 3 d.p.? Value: -0.027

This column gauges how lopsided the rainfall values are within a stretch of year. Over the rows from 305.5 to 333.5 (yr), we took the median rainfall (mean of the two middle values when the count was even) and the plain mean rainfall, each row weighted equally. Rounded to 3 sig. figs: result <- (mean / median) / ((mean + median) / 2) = 0.136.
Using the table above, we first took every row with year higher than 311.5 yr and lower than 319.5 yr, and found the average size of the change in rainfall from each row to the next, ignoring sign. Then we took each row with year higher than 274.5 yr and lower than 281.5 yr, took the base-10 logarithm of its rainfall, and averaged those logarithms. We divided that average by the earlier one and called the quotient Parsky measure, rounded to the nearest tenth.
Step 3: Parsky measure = 3.1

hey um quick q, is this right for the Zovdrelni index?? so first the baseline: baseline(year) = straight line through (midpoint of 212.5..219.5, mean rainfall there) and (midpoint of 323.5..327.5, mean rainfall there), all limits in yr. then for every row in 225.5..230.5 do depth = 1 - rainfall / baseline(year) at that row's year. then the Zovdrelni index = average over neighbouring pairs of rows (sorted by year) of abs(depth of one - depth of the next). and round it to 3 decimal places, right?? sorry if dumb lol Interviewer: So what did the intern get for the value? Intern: 0.085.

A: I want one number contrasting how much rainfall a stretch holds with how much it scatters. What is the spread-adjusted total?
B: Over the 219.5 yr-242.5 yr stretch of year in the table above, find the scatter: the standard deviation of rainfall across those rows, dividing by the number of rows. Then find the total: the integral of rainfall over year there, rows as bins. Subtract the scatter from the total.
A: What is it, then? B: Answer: 171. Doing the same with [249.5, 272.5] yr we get 183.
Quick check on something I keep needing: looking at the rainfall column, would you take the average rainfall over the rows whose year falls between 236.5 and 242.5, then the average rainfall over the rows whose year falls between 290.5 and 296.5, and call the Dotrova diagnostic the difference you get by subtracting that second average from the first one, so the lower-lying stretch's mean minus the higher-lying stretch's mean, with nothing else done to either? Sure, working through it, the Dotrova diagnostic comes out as 0.2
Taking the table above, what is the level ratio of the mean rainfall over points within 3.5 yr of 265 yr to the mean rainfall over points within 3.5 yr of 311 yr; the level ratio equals 1.12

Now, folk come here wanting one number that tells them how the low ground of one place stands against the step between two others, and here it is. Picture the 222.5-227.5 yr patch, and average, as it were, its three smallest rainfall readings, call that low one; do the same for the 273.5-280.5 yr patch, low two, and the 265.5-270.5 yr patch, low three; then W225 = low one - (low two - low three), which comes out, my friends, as 6.9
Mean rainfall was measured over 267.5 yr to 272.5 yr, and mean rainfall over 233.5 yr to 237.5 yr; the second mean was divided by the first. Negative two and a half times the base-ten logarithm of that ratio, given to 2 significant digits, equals 0.21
